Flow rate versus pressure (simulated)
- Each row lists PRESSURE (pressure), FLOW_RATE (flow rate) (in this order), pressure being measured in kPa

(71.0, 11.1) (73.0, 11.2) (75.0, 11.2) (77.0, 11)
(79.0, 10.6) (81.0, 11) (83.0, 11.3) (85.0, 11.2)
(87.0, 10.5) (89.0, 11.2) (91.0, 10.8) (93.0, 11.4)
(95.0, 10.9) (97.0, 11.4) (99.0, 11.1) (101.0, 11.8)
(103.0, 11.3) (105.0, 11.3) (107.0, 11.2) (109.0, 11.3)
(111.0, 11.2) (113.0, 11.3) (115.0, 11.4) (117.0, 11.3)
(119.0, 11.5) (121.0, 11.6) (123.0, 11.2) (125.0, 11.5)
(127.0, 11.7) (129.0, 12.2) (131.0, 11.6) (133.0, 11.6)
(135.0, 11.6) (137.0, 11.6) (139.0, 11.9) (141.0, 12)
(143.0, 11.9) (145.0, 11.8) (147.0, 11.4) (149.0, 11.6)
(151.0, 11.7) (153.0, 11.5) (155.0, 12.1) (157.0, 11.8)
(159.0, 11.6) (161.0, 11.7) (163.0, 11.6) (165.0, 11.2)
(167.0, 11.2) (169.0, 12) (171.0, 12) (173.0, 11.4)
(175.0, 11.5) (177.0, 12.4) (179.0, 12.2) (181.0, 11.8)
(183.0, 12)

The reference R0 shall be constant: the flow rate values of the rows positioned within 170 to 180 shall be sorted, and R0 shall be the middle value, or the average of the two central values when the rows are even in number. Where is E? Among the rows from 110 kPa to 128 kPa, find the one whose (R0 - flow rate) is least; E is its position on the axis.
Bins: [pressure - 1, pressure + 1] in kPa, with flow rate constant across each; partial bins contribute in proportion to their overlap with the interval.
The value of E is 127.0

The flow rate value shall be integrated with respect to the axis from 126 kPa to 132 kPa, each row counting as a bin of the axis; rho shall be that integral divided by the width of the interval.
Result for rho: 11.8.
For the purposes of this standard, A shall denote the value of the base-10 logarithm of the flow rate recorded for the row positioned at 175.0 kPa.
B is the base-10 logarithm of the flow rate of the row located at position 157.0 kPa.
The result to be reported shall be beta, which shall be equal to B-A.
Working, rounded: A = 1.06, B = 1.07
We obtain 0.011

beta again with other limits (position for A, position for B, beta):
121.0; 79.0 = -0.039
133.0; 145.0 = 0.007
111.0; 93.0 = 0.008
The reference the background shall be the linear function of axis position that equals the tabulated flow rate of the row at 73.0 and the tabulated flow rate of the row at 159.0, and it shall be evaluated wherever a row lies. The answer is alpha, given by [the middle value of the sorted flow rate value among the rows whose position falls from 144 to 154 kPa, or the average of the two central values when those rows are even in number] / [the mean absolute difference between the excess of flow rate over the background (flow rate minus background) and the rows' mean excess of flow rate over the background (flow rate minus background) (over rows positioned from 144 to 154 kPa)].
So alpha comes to 94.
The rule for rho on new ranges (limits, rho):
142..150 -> 11.7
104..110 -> 11.3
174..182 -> 12.0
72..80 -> 11.0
